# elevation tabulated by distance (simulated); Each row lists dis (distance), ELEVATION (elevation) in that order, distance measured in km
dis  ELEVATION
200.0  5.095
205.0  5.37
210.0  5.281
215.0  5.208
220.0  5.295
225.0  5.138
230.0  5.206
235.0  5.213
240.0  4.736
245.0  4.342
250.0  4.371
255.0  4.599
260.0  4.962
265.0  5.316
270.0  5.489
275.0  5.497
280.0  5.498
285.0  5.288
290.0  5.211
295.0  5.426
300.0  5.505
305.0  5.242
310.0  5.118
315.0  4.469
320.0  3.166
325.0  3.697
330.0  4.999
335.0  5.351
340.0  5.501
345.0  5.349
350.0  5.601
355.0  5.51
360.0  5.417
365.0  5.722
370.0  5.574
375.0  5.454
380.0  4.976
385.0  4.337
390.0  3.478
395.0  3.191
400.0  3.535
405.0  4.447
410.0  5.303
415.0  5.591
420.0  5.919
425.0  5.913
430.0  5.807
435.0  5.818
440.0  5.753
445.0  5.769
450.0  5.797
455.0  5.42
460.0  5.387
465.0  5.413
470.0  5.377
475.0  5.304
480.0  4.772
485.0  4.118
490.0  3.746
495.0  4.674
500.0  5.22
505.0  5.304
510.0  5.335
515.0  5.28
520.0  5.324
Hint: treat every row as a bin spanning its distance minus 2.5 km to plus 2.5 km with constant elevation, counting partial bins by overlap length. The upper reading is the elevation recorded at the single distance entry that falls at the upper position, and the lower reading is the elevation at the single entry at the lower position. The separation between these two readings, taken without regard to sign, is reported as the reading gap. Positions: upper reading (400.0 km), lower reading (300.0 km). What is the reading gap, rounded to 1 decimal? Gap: 2.0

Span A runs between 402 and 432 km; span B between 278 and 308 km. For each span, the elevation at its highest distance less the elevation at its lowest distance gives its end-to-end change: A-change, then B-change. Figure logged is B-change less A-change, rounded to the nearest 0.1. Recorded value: -1.6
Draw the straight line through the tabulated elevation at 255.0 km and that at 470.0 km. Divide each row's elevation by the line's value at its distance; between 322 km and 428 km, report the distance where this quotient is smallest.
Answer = 395.0 km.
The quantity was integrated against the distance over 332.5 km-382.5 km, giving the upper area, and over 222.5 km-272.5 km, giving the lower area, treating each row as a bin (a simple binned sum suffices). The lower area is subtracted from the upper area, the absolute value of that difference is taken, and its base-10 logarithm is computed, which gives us 1.41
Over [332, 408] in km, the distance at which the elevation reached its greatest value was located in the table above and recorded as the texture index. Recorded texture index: 365.0 km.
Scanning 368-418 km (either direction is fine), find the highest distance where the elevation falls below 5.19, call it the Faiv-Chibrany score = 405.0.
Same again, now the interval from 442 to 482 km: 480.0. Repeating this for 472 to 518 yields 495.0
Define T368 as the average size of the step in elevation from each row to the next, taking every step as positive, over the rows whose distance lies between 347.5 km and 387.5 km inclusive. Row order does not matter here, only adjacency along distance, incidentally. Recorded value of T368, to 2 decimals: 0.27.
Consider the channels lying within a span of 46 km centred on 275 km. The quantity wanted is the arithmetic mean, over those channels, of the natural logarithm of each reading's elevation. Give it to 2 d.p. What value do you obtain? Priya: 1.66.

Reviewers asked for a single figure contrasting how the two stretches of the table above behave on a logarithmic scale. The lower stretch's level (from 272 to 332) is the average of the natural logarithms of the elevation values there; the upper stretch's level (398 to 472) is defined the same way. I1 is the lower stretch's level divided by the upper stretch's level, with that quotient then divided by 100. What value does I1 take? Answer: 0.0094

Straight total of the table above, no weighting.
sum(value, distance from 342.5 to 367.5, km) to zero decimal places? 28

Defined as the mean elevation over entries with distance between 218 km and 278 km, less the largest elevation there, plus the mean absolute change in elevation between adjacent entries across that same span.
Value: -0.28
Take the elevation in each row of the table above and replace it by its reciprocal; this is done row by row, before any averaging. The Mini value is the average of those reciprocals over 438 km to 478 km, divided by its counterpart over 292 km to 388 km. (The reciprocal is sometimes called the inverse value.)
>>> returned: 0.90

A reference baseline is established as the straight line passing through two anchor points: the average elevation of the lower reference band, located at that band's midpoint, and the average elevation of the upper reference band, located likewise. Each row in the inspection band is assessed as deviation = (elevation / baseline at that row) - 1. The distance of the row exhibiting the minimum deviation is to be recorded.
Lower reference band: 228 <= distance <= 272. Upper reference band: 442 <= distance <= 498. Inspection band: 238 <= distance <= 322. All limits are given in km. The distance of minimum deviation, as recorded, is 320.0 km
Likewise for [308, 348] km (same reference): 320.0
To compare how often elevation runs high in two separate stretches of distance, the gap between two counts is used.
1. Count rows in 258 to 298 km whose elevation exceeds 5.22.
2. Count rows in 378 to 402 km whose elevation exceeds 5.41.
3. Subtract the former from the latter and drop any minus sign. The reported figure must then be 6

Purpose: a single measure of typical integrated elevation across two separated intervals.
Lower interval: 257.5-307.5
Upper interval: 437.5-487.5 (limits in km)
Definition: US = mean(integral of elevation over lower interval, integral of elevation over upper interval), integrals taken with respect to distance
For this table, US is 266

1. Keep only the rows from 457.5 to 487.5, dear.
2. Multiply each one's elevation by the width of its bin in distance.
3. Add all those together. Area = 152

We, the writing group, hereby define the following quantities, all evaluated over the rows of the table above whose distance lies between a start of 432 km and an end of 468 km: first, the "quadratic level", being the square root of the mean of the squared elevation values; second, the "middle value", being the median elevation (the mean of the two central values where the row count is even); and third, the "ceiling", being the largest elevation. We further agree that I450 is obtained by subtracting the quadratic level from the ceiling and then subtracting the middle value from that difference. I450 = -5.56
